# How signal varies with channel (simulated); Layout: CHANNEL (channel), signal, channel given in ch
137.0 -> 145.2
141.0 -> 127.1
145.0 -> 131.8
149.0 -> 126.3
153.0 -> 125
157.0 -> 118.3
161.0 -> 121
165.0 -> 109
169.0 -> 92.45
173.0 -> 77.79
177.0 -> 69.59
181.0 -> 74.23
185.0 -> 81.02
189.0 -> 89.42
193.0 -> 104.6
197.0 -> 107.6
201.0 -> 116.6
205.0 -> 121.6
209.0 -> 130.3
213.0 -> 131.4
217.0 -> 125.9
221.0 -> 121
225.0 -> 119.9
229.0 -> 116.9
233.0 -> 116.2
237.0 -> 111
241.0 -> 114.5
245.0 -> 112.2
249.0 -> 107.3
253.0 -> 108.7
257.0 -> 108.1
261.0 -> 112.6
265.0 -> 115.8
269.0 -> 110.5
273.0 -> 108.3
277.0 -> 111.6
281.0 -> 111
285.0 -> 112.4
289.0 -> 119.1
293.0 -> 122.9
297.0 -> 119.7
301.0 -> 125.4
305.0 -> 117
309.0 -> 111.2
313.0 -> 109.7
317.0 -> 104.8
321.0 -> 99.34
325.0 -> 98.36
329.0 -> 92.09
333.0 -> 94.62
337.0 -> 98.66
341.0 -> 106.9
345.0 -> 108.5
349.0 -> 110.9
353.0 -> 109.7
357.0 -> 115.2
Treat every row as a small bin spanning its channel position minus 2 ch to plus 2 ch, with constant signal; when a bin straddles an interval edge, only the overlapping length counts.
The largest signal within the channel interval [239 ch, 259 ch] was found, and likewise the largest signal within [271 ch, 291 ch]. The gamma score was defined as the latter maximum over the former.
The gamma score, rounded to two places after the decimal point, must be 1.04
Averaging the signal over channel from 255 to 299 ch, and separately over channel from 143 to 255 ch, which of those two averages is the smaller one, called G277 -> 110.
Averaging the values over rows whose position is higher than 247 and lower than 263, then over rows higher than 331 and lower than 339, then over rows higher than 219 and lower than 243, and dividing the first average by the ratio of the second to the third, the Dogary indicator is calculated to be 132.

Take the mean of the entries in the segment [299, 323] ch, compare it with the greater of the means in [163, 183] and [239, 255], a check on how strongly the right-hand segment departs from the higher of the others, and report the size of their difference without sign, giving 1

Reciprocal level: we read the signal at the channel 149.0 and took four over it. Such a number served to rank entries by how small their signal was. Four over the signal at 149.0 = 0.032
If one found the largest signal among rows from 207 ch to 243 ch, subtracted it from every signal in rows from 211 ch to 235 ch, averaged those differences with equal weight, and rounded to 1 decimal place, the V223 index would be -9.5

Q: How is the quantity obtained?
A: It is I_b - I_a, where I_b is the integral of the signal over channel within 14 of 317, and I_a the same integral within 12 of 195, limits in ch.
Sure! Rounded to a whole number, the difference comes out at 447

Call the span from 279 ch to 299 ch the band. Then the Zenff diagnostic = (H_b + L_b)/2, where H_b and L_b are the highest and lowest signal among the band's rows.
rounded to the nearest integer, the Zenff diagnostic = 117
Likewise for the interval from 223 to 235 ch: 118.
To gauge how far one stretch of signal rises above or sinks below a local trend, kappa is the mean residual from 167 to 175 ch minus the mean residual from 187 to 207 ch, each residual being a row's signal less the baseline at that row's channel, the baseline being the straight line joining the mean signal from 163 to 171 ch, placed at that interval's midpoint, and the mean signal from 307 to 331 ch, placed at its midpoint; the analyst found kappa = -23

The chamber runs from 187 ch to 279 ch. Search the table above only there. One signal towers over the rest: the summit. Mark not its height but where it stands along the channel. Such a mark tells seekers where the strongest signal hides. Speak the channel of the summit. 213.0 ch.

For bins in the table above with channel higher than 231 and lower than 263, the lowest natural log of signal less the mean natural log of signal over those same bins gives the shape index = -0.036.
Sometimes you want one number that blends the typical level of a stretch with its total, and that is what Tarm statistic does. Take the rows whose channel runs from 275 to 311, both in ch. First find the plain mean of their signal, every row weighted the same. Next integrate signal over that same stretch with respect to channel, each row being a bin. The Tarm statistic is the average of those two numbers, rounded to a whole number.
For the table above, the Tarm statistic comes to 2159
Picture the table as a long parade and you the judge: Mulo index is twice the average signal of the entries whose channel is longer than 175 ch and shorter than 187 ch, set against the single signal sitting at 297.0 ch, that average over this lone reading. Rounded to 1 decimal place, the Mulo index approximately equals 1.3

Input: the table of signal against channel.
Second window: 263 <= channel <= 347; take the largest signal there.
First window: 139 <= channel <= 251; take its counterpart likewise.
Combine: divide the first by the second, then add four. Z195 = 5.05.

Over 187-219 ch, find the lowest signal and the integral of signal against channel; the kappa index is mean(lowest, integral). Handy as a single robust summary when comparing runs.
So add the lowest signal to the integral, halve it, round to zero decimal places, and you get 1900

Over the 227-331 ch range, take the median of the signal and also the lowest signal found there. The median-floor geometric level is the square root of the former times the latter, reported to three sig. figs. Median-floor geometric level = 101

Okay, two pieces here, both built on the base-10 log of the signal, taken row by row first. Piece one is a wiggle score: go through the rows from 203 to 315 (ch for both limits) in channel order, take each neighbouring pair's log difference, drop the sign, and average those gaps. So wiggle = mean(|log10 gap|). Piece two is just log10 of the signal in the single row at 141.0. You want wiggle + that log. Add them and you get 2.12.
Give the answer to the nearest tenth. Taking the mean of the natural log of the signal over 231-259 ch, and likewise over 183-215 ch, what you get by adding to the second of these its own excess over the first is 4.7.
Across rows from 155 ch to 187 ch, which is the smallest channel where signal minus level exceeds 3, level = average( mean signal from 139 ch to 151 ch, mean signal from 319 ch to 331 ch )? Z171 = 157.0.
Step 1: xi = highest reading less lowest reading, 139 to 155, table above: 6.8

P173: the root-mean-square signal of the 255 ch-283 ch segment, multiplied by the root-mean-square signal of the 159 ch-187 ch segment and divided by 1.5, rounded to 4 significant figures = 6748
